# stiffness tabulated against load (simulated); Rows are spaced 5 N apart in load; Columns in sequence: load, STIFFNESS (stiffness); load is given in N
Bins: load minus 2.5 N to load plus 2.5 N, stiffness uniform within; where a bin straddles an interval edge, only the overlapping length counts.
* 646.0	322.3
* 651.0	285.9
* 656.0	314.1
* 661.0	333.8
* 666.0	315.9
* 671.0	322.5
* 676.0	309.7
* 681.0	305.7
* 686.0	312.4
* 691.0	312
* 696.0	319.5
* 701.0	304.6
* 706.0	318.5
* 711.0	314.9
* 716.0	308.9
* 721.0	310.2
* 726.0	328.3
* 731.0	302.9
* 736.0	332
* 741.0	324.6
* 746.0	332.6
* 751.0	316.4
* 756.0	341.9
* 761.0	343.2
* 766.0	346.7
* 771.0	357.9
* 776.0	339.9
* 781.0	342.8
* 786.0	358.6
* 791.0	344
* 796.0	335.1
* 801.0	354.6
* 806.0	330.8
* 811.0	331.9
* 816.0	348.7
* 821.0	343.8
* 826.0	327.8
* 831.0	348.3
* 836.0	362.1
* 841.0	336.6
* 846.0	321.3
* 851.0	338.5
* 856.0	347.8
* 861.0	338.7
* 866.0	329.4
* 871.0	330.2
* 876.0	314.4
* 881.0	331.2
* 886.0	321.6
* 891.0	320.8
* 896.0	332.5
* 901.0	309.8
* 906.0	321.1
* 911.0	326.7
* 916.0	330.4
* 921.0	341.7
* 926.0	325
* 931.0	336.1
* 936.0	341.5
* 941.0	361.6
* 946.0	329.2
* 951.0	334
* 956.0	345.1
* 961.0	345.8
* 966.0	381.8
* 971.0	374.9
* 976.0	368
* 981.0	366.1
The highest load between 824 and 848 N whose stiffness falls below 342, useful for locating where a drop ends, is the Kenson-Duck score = 846.0 N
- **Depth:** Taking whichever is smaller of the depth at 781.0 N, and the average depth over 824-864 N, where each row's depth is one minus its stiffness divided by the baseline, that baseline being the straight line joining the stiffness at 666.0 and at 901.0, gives -0.10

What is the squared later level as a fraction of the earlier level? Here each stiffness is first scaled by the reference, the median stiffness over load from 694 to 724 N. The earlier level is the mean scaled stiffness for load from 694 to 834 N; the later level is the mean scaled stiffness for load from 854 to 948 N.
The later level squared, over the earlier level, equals 1.05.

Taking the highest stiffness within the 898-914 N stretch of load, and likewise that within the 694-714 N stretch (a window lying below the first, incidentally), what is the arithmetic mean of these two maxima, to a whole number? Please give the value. 323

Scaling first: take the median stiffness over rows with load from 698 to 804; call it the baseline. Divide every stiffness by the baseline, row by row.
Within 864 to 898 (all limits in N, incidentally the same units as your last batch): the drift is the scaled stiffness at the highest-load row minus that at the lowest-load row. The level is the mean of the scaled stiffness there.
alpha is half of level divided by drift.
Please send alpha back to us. 53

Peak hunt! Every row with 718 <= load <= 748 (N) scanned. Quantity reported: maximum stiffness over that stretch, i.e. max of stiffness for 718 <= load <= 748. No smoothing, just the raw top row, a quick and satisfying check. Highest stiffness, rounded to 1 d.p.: 332.6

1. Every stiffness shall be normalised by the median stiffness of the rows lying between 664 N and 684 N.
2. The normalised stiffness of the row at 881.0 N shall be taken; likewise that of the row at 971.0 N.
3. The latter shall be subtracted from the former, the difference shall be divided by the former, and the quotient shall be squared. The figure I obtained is 0.017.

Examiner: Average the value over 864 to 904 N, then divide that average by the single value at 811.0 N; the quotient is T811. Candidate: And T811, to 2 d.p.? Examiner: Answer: 0.98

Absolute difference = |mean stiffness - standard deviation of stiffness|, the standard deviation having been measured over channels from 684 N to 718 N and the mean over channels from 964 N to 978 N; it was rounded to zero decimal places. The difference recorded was 370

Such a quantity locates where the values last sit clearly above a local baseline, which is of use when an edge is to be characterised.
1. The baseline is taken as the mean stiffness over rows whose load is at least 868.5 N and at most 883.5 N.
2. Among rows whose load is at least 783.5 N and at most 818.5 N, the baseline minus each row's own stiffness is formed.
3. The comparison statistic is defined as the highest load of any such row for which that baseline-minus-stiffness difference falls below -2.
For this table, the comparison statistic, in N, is 816.0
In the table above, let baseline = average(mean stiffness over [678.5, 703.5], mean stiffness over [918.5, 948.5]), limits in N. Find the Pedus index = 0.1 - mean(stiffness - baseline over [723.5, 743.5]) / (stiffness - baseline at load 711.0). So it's -0.20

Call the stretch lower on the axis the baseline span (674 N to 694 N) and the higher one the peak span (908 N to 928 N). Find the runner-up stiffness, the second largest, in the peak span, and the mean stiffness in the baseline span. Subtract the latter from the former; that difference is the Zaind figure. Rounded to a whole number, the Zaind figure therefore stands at 20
